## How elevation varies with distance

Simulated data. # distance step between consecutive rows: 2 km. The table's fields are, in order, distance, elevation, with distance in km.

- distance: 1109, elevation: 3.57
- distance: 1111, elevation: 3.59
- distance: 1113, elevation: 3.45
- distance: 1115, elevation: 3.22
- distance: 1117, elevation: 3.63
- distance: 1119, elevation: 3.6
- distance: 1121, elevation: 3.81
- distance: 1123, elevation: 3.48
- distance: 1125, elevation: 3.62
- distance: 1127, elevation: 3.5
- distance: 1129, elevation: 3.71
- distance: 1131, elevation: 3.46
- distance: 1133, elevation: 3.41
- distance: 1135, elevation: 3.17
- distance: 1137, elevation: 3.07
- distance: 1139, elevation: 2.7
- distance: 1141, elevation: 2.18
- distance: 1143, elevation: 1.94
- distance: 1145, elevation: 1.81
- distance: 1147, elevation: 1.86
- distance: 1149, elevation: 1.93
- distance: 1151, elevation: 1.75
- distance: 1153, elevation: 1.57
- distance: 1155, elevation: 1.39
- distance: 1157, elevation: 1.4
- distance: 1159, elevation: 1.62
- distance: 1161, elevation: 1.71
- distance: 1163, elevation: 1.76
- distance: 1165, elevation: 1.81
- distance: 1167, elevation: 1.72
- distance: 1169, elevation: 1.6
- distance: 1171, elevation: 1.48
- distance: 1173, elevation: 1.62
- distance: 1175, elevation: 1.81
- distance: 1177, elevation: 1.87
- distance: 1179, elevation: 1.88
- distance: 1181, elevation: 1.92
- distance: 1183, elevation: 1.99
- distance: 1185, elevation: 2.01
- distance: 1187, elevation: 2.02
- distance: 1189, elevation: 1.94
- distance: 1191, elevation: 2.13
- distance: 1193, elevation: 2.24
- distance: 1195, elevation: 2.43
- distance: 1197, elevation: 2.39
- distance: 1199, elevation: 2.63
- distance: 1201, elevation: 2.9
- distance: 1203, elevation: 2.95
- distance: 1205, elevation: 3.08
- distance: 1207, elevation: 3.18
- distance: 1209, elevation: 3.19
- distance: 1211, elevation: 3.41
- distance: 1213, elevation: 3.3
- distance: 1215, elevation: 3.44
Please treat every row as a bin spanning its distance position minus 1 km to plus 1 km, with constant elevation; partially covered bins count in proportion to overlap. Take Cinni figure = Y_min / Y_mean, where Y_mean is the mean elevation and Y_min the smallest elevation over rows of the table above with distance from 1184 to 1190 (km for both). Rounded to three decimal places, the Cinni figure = 0.975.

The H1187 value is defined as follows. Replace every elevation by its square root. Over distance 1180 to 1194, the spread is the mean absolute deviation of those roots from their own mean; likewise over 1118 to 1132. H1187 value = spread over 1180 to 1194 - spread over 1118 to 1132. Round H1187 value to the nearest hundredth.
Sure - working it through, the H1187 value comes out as 0.00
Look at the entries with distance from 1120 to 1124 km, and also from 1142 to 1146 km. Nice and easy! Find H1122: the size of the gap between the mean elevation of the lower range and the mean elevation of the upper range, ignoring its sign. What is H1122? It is 1.8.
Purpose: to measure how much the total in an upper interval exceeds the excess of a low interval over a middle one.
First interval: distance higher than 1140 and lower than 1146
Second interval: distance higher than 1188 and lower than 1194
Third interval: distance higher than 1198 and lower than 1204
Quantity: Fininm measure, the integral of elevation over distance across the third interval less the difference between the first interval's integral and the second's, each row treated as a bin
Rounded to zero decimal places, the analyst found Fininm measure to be 18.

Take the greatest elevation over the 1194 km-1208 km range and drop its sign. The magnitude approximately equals 3.18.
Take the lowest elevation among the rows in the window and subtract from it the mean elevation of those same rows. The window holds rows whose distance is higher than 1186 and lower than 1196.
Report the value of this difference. -0.21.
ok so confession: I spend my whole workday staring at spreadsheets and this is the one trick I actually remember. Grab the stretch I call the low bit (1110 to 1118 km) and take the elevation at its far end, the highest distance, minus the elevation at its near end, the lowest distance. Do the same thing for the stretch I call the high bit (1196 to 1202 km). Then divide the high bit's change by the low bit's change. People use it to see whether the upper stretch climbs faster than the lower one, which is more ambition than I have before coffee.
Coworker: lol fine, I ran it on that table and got 13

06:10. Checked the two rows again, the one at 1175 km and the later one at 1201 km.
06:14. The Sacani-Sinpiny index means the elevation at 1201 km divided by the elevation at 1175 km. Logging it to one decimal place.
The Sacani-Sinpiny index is 1.6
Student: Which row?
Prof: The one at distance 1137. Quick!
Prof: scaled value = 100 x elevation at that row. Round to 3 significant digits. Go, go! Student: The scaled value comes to 307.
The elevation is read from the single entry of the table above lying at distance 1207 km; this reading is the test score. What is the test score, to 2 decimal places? 3.18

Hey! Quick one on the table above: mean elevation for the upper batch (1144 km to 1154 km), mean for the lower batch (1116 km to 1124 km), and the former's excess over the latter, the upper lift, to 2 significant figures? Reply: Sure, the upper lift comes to -1.8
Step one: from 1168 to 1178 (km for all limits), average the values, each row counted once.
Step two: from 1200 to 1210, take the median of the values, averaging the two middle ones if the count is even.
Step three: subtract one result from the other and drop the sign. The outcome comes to 1.4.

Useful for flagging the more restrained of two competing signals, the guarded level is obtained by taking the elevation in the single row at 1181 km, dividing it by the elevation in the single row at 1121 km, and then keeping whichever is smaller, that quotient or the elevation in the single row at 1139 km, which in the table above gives 0.50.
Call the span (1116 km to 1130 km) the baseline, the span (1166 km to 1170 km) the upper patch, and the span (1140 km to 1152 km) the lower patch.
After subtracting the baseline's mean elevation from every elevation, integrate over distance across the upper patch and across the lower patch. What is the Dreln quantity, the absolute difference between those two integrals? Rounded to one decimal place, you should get 12.7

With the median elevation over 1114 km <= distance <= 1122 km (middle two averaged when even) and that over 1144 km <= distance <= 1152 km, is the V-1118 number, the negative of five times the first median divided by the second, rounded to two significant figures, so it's -9.9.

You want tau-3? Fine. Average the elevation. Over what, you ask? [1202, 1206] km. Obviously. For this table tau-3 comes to 3.0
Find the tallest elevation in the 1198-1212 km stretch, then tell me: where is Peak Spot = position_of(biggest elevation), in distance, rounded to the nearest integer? 1211 km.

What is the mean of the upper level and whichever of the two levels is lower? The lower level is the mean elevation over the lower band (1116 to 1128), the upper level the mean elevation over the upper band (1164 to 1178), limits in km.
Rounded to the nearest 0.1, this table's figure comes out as 1.7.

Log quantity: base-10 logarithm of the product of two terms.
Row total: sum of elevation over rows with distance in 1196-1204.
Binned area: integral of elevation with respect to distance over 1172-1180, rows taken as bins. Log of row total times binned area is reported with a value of 2.19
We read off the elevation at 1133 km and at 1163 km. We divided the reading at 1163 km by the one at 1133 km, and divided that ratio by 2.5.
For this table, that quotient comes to 0.206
